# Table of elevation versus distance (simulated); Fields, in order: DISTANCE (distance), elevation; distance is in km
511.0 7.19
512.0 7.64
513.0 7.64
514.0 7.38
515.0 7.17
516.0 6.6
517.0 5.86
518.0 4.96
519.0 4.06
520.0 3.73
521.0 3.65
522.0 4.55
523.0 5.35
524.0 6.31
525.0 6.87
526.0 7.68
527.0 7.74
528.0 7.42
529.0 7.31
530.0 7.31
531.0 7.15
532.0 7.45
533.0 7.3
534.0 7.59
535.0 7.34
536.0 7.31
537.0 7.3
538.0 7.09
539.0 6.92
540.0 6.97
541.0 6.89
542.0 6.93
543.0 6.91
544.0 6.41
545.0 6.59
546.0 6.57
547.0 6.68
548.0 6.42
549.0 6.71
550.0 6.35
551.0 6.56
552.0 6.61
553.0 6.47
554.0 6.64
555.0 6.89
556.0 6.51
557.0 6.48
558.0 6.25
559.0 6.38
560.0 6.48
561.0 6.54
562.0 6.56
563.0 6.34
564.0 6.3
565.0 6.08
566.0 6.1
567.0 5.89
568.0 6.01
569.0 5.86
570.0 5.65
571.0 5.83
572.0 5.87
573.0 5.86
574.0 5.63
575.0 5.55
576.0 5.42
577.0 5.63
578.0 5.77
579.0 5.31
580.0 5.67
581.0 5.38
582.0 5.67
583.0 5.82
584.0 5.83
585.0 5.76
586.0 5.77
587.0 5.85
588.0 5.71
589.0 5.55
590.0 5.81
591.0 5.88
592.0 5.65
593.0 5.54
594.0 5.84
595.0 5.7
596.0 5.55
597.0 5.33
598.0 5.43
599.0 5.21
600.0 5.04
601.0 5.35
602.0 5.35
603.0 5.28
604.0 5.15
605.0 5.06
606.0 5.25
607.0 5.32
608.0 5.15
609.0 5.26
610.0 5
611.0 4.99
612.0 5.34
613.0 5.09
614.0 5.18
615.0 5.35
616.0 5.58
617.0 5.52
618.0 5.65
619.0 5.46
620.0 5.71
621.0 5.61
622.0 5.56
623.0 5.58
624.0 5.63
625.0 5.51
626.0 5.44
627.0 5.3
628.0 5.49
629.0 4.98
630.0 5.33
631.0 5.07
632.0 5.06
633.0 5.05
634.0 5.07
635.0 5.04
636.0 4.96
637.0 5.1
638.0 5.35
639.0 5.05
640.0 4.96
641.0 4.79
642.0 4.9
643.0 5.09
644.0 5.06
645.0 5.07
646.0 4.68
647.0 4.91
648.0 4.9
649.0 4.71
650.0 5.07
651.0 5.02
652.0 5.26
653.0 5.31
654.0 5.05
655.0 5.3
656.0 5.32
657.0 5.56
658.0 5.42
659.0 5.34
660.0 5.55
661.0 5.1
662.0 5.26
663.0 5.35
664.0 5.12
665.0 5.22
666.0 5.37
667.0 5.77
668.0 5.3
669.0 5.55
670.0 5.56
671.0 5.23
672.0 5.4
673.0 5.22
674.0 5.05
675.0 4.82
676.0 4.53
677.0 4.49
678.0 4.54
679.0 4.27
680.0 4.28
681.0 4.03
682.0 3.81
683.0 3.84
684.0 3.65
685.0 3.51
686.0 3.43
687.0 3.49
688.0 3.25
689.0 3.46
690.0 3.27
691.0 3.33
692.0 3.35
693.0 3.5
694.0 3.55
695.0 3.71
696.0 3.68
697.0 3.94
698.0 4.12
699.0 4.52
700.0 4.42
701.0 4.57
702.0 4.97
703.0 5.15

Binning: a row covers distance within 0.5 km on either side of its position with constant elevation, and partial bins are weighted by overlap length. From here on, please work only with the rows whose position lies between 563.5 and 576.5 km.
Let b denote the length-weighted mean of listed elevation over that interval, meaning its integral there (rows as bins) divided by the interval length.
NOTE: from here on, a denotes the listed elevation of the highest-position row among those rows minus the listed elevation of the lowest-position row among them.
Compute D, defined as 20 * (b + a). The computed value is 99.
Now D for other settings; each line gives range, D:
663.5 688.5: 54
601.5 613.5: 99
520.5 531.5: 200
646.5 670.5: 118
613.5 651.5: 101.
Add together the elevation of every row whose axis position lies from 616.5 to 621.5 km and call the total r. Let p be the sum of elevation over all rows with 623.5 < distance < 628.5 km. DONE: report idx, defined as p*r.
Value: 765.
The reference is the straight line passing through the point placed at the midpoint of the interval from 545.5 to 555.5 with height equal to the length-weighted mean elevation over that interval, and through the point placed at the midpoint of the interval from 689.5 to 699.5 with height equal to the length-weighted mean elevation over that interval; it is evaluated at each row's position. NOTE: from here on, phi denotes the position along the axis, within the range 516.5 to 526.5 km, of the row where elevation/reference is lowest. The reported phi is 521.0 km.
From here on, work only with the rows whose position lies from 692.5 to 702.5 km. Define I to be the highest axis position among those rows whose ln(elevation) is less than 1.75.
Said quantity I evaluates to 702.0 km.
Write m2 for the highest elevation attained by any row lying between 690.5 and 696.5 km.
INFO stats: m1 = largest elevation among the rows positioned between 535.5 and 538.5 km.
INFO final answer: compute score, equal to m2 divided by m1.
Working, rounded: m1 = 7.31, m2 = 3.71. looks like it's 0.51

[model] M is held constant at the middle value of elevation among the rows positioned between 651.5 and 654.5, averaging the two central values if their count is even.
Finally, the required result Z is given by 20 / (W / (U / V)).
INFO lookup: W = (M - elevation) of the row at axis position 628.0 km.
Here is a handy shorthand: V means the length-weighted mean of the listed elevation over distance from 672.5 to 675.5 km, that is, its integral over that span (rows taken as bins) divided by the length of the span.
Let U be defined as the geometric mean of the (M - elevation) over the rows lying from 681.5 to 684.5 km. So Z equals -25.8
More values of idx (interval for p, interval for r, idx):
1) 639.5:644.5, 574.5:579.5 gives 686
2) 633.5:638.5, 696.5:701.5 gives 550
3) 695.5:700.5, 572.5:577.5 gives 581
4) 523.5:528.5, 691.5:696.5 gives 641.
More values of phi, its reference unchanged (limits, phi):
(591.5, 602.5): 600.0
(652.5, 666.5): 654.0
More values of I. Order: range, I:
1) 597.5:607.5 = 607.0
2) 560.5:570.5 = 570.0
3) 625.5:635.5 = 635.0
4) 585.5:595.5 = 595.0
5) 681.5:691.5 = 691.0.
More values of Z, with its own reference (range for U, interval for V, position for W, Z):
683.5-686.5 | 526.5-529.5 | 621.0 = -13.2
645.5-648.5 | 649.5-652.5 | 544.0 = -1.4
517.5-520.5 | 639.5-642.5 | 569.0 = -5.6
